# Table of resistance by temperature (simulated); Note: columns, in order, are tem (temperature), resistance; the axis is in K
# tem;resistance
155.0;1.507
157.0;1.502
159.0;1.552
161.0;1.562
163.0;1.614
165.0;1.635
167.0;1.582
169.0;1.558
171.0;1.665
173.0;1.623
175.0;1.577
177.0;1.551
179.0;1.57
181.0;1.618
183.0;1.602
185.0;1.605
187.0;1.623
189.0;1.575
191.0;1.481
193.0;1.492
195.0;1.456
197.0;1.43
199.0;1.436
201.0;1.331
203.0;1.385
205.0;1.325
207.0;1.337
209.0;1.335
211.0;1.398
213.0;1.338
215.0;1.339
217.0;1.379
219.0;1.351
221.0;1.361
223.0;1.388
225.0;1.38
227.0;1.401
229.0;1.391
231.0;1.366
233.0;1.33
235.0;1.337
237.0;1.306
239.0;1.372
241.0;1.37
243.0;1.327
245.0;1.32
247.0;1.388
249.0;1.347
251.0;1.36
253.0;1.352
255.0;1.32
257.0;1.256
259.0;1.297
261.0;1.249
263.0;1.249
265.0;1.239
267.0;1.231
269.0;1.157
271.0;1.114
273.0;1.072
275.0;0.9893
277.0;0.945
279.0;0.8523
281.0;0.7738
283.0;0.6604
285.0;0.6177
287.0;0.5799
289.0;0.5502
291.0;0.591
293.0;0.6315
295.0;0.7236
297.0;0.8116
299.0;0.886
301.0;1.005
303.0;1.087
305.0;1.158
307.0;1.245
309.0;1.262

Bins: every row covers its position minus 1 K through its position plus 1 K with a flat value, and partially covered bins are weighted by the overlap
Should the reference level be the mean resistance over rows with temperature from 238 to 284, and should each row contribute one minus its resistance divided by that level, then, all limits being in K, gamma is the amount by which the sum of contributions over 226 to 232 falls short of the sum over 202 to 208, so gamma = 0.1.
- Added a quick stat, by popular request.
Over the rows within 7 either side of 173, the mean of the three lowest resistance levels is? 1.56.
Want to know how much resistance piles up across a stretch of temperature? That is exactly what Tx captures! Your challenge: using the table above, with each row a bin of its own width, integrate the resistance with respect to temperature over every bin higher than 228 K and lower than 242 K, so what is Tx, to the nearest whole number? 19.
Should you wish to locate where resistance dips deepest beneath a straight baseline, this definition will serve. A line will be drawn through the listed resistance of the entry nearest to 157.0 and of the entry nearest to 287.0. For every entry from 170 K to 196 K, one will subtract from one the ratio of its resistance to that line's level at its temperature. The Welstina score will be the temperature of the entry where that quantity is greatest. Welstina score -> 177.0 K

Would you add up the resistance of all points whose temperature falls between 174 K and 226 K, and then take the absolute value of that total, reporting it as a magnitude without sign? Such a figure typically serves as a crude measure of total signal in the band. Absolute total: 37.7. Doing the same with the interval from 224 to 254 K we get 20.3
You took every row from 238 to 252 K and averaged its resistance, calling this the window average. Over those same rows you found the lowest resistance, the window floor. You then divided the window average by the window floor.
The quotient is 1.03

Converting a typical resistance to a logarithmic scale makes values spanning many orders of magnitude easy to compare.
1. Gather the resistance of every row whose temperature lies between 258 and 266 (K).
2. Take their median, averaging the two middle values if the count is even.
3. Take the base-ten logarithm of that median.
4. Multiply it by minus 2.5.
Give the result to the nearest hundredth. -0.24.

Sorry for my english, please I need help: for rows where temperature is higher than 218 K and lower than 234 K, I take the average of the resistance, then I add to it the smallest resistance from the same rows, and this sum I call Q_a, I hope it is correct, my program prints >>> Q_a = 2.701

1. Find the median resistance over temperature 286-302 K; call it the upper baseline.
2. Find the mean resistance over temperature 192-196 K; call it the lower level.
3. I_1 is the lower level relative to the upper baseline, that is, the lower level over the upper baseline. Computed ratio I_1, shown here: 2.2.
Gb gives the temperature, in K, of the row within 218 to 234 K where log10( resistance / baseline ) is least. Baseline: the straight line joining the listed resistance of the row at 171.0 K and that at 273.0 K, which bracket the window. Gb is 219.0 K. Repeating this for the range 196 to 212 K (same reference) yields 201.0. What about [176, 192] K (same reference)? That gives 177.0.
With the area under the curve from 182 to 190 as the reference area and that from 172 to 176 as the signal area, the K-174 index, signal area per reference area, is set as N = 0.5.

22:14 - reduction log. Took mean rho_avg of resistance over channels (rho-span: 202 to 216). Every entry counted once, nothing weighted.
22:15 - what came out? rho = 1.35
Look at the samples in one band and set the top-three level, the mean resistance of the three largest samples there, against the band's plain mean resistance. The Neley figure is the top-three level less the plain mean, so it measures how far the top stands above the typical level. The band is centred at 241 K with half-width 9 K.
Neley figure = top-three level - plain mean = 0.033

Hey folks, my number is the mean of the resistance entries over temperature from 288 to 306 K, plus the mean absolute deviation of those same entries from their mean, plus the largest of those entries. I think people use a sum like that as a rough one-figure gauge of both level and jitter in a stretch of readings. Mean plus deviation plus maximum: 2.2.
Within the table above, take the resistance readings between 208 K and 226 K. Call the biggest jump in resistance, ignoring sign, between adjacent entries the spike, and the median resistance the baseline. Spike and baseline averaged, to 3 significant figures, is 0.712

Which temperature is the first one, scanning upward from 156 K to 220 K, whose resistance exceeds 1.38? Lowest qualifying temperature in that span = 157.0 K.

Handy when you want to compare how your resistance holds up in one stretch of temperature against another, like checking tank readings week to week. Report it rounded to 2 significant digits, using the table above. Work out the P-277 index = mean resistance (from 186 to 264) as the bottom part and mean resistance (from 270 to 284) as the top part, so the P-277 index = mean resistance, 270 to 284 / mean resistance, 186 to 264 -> 0.67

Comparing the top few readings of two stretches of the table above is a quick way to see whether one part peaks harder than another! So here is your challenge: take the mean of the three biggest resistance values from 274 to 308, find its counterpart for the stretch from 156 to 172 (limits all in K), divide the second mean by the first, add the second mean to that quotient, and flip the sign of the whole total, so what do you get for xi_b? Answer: -3.0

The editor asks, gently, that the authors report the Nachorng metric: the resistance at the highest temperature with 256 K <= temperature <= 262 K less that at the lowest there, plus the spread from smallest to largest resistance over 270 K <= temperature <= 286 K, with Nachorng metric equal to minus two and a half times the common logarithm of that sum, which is 0.8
